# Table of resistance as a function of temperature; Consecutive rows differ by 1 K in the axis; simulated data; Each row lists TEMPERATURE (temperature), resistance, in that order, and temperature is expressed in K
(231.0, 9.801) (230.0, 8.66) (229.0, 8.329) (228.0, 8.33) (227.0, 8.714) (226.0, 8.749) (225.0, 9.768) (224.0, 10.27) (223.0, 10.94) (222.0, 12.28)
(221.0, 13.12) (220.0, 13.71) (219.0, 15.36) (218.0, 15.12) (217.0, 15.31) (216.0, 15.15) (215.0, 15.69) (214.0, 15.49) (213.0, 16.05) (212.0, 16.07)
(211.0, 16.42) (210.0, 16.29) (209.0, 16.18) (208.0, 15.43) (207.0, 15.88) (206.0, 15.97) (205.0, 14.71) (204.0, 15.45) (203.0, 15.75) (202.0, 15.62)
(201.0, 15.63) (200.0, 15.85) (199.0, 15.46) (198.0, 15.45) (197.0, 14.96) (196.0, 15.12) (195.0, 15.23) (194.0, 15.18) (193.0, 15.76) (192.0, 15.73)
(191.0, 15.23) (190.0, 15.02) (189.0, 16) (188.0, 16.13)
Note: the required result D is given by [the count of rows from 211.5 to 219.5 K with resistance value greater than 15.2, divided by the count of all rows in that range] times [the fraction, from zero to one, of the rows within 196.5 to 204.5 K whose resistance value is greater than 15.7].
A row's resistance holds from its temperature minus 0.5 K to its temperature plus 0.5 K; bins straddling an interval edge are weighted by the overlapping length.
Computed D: 0.19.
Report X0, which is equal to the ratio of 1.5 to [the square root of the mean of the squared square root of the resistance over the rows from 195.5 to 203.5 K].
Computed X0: 0.381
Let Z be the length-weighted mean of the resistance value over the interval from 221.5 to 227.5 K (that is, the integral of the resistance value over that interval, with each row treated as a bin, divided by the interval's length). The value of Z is 10.1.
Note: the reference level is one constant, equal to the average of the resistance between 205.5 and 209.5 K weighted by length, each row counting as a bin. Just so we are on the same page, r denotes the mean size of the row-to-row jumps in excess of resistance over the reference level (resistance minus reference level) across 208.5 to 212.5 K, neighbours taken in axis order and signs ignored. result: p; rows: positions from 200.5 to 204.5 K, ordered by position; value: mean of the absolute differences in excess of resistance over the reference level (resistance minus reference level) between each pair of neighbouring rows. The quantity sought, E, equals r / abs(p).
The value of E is 1.3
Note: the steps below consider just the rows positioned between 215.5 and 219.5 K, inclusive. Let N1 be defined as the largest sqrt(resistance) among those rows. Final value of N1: 3.92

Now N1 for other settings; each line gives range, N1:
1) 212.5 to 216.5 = 4.01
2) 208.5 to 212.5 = 4.05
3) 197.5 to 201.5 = 3.98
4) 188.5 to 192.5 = 4.00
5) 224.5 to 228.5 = 3.13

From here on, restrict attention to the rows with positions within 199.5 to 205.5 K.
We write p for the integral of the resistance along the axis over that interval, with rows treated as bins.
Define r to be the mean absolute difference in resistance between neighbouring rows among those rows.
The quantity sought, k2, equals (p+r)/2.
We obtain 47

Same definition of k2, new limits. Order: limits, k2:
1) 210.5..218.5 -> 63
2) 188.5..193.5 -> 39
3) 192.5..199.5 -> 54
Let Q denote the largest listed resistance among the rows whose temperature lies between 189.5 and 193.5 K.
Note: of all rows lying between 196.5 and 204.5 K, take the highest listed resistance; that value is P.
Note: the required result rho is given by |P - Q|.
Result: 0.1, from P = 15.85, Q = 15.76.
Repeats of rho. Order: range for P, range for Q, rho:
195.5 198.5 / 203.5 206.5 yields 0.5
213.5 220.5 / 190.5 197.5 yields 0.1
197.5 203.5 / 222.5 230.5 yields 4.9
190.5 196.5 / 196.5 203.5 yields 0.1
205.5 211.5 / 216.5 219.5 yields 1.1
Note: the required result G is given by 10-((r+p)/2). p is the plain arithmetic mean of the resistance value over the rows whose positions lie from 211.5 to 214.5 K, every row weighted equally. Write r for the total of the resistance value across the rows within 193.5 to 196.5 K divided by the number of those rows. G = -5.5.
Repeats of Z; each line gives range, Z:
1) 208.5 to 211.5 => 16.3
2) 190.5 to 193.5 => 15.6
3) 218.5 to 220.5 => 14.5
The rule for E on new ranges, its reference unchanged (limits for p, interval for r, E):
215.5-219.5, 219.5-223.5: 4.7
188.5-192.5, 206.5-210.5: 0.8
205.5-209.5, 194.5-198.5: 0.6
